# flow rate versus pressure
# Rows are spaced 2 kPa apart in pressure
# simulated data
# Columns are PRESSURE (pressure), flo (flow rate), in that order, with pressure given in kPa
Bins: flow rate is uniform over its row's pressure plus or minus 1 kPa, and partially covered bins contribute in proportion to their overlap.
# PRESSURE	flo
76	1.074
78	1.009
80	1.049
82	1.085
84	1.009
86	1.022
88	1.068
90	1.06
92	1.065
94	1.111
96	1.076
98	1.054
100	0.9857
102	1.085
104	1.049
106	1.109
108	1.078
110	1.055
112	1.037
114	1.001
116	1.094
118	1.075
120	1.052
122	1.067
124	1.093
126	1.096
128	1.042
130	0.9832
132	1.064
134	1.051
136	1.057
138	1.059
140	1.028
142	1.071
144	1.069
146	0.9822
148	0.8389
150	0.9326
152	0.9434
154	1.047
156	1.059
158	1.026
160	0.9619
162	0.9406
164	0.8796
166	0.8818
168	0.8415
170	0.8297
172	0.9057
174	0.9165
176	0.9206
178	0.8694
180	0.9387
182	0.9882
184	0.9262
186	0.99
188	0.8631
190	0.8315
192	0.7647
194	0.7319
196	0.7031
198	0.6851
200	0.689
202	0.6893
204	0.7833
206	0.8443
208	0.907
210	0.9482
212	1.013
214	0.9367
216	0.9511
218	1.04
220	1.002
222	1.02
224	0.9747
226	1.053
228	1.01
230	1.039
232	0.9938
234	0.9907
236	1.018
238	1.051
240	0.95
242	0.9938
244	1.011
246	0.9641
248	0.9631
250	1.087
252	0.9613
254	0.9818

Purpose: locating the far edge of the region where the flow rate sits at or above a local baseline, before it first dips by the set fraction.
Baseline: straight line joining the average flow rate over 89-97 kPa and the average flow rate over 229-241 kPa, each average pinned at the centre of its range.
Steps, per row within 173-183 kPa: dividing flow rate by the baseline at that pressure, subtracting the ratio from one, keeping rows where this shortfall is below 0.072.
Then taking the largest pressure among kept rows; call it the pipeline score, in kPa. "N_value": 182 kPa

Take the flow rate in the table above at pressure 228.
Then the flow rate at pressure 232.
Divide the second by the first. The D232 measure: 0.98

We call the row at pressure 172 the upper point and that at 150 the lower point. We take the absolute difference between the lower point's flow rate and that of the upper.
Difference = 0.03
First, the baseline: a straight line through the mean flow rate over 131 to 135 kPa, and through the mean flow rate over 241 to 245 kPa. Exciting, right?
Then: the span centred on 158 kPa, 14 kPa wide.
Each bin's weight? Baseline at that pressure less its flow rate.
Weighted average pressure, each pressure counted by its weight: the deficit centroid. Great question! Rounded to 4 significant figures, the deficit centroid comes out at 160.1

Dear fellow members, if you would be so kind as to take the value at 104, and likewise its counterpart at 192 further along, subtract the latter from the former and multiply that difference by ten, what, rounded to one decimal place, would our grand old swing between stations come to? 2.8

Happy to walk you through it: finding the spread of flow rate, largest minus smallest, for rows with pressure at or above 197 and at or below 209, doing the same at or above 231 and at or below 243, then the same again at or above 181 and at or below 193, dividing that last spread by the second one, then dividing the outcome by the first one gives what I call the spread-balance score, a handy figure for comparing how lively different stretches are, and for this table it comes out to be 10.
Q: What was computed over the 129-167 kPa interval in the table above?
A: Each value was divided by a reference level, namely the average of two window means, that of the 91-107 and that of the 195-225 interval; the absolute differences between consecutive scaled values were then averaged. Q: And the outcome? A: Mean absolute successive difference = 0.046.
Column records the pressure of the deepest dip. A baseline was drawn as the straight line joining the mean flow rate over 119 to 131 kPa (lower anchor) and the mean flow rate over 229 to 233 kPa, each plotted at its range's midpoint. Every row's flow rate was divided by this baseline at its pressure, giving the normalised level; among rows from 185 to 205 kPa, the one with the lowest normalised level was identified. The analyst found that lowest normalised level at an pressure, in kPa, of 198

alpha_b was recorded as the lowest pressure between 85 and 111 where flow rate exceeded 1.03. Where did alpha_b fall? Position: 88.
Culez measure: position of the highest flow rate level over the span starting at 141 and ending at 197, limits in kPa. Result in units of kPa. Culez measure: 142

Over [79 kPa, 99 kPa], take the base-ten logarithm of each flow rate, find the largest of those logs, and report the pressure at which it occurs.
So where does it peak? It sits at 94 kPa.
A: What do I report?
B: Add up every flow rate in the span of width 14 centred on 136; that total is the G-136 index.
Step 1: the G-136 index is 7.3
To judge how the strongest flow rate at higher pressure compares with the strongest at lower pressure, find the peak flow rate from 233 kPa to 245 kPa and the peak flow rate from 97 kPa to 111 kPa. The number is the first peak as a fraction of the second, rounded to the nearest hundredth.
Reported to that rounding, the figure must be 0.95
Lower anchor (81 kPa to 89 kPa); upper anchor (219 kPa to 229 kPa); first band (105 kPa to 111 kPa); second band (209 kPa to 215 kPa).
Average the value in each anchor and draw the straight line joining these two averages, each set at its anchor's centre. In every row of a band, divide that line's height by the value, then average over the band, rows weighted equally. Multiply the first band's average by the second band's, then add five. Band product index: 6.01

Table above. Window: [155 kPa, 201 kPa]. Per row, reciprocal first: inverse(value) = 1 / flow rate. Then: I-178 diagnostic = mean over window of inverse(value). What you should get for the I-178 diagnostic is 1.16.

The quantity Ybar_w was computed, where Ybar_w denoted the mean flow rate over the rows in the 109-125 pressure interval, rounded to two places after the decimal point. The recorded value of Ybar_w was 1.06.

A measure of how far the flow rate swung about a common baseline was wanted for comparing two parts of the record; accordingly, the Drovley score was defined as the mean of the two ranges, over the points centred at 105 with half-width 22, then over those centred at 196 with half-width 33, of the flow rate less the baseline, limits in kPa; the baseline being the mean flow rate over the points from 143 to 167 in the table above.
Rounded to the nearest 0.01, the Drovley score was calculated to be 0.25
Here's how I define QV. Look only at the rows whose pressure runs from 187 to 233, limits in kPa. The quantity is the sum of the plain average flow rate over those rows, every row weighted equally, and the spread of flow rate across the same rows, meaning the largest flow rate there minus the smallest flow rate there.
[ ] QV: 1.26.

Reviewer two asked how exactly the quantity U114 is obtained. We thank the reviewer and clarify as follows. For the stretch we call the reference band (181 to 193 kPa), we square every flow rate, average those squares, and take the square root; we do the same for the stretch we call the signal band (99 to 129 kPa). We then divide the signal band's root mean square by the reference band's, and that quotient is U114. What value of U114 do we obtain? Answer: 1.18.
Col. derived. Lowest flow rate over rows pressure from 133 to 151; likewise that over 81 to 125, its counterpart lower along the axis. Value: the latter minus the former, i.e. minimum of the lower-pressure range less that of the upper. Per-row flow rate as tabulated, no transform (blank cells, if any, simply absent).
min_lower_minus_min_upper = 0.15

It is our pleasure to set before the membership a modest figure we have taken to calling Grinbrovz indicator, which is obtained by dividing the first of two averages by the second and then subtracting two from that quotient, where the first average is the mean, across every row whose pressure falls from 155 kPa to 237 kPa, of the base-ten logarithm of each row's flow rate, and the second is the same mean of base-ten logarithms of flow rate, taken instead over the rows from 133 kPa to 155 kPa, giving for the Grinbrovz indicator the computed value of -24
